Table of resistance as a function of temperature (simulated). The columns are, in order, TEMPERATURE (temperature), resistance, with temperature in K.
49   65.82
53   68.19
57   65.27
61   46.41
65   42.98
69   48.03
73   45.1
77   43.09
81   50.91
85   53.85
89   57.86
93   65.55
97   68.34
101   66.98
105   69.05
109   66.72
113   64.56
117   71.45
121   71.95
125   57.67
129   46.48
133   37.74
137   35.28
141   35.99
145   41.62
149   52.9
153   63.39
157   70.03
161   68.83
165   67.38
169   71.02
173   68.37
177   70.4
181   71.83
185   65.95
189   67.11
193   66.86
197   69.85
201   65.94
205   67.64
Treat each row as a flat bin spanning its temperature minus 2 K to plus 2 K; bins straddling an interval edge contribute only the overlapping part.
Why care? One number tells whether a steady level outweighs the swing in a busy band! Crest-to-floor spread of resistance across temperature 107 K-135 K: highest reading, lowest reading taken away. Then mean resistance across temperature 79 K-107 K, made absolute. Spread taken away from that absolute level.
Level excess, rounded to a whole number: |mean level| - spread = 28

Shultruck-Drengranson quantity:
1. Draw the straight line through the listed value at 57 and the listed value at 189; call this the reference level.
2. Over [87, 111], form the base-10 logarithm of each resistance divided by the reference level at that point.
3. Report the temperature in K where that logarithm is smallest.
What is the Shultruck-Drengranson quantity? 89 K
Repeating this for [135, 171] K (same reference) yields 137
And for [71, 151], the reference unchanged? 137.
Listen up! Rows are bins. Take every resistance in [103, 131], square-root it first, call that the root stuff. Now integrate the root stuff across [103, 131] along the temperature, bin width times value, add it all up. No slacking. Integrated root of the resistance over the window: 223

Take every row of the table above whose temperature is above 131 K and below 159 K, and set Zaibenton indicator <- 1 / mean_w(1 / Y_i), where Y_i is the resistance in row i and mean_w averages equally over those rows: 45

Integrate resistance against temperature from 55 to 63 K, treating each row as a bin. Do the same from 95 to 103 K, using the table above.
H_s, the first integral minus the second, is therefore -95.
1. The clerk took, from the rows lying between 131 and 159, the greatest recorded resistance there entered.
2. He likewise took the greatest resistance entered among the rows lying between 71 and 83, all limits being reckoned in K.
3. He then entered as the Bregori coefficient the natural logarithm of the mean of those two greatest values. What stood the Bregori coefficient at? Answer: 4.10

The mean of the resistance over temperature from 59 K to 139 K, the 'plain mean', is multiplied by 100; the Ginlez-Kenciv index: 5550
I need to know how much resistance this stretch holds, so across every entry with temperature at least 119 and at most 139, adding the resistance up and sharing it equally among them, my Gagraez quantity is 50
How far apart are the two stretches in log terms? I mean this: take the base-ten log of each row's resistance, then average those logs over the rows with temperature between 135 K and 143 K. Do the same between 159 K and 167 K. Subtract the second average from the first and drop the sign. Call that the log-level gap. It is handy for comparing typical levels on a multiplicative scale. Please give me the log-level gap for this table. 0.28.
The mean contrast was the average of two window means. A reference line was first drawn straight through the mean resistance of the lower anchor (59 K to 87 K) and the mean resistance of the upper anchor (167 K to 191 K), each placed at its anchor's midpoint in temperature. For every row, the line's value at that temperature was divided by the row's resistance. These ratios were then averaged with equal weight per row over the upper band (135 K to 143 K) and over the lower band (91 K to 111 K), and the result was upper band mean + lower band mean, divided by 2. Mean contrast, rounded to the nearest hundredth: 1.25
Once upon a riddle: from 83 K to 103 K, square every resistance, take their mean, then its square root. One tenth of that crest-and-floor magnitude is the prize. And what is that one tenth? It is 6.3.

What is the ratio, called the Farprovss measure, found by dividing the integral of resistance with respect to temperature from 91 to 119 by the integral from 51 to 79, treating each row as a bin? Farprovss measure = 1.32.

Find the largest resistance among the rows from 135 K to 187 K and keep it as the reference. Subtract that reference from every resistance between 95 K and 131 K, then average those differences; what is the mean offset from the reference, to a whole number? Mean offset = -7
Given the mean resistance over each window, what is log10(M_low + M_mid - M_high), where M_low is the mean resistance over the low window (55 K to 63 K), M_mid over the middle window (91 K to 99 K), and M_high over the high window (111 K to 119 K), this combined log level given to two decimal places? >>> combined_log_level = 1.74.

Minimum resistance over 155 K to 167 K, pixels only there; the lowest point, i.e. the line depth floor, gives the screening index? 67.38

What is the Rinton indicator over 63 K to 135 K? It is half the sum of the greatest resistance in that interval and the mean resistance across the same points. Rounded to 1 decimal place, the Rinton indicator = 64.5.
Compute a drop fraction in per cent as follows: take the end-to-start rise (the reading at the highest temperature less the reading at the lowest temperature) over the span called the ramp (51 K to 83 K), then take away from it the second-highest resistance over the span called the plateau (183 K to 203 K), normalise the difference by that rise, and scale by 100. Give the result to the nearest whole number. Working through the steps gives 488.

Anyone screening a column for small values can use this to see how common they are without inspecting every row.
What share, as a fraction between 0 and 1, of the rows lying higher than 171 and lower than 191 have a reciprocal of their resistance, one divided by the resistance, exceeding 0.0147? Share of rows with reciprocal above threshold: 0.40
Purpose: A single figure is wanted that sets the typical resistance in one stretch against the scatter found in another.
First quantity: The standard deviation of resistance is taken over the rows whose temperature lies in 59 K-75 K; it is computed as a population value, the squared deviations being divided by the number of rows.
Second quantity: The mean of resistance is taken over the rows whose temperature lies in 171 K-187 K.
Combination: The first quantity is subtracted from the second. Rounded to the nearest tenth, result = 67.3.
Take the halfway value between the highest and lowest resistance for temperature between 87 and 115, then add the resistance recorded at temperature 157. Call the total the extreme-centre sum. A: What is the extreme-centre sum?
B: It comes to 133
